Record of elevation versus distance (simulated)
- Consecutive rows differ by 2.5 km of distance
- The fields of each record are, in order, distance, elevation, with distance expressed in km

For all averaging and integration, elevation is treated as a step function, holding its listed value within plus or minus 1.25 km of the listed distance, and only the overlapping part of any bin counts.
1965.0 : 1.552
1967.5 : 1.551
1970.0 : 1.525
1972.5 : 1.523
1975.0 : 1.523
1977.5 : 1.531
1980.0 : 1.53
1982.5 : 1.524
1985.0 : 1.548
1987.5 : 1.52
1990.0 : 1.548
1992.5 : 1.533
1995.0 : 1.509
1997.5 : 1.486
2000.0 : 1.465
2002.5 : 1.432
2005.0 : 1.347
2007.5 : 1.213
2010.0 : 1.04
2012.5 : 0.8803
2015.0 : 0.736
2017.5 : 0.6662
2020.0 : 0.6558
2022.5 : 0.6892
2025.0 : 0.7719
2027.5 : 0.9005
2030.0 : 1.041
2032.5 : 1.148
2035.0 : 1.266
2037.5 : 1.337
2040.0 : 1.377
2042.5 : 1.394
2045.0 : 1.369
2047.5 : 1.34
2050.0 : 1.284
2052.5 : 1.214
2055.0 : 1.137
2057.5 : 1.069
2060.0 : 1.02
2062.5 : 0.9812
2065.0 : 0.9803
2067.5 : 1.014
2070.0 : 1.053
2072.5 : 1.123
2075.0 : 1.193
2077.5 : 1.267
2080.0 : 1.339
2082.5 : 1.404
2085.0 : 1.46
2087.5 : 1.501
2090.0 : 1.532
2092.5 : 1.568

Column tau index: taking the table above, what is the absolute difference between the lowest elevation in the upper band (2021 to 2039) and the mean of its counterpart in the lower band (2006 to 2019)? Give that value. 0.22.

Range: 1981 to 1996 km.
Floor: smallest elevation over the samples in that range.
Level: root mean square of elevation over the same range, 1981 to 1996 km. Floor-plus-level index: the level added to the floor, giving 3.04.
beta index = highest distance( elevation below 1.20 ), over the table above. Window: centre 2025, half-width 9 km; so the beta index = 2032.5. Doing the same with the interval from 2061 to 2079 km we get 2075.0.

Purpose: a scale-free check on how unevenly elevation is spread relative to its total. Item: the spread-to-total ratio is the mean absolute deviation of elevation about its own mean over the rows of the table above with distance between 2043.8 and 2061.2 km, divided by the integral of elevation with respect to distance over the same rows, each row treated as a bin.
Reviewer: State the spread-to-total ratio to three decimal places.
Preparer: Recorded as 0.005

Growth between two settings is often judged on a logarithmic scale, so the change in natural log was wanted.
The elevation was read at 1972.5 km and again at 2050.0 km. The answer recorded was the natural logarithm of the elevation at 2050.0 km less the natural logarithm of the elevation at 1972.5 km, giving -0.17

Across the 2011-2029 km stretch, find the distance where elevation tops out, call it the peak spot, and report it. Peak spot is 2027.5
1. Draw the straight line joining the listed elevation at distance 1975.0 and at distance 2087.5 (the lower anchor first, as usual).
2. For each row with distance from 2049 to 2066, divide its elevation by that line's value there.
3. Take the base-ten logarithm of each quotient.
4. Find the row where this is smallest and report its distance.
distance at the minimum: 2065.0 km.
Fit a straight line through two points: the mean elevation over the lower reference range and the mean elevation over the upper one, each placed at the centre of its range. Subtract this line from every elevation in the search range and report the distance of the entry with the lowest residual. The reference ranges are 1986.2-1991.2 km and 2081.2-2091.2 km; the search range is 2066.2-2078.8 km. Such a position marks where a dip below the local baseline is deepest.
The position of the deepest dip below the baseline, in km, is 2067.5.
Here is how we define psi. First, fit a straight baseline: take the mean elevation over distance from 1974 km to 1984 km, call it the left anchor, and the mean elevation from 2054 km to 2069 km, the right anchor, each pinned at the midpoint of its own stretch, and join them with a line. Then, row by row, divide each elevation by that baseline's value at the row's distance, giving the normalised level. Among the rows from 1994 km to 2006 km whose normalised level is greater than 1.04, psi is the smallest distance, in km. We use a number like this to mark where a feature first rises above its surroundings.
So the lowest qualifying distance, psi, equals 1995.0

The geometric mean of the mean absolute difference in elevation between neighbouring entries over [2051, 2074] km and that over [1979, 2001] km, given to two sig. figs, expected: 0.032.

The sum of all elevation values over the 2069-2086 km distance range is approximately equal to 8.8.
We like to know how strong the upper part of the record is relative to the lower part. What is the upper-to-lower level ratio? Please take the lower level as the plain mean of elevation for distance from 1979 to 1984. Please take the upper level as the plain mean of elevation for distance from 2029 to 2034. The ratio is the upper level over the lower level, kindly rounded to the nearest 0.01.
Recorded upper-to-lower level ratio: 0.72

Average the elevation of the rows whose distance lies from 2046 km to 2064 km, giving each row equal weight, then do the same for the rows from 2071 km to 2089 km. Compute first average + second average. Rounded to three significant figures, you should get 2.48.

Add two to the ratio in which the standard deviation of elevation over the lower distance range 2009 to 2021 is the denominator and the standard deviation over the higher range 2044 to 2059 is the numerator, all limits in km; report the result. 2.7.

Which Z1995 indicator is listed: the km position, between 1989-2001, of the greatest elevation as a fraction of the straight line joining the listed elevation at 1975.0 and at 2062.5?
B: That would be 1992.5 km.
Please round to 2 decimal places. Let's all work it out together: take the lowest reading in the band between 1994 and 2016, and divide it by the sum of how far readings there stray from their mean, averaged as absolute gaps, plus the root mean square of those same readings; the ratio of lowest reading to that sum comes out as 0.49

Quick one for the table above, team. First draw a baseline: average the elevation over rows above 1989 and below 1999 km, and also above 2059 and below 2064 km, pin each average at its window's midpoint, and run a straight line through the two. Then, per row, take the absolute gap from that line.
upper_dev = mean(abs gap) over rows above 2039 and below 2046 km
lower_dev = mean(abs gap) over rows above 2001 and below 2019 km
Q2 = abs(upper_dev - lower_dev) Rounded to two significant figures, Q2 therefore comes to 0.11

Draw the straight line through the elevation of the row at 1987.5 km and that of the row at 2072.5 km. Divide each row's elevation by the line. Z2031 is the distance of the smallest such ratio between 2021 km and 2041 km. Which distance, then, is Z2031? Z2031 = 2022.5 km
